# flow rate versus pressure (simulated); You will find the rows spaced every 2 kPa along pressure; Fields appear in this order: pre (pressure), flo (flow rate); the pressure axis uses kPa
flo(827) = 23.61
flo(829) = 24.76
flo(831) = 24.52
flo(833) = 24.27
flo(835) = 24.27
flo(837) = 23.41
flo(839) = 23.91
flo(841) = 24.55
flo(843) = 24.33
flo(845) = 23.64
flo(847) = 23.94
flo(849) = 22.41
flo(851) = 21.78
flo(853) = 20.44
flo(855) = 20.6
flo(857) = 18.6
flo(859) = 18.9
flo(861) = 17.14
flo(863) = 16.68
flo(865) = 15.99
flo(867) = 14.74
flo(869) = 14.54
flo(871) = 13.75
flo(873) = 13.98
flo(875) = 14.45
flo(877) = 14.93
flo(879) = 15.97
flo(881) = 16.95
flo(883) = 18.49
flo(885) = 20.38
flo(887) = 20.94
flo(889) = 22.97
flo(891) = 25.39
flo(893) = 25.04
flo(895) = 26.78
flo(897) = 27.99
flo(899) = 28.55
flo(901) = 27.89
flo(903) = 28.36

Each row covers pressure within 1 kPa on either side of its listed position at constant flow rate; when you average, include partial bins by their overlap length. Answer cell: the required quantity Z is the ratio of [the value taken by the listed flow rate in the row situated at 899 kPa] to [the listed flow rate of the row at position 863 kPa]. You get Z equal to 1.71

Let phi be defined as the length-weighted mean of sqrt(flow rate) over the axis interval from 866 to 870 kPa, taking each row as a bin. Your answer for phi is 3.8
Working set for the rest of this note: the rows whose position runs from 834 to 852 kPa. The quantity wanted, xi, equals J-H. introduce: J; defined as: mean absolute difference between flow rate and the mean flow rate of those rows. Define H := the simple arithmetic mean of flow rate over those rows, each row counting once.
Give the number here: -22.9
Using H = 23.6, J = 0.70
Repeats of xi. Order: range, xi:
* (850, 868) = -16.4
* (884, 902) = -22.6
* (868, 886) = -14.2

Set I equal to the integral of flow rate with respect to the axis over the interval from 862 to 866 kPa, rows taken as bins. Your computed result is 65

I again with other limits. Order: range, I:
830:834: 98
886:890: 88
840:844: 98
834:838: 95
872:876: 57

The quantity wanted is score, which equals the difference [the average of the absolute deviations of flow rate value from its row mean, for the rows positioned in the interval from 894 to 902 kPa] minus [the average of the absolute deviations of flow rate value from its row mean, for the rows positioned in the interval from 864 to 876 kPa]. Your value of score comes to 0.0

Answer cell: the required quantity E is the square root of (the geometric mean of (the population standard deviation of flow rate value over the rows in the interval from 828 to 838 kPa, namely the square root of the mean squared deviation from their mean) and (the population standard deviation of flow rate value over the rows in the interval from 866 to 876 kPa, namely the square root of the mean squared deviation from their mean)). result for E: 0.64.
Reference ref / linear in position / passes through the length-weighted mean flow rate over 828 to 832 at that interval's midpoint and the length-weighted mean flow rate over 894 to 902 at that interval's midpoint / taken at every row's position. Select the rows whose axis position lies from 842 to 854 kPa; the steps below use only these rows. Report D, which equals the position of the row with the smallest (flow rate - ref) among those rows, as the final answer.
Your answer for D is 853 kPa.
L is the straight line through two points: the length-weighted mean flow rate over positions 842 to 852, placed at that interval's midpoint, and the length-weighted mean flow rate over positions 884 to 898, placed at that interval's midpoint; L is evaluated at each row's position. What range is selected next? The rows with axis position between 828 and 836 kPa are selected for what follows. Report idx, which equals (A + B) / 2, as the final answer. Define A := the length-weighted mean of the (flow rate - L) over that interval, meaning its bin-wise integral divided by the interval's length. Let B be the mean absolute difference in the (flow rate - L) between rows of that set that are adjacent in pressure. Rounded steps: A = 2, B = 0.2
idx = 0.9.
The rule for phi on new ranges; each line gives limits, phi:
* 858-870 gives 4.0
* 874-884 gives 4.0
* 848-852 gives 4.7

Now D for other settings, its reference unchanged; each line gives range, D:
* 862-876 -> 871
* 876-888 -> 877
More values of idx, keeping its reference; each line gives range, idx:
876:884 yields -3.1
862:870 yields -3.7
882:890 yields -1.0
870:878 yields -4.6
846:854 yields 0.0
